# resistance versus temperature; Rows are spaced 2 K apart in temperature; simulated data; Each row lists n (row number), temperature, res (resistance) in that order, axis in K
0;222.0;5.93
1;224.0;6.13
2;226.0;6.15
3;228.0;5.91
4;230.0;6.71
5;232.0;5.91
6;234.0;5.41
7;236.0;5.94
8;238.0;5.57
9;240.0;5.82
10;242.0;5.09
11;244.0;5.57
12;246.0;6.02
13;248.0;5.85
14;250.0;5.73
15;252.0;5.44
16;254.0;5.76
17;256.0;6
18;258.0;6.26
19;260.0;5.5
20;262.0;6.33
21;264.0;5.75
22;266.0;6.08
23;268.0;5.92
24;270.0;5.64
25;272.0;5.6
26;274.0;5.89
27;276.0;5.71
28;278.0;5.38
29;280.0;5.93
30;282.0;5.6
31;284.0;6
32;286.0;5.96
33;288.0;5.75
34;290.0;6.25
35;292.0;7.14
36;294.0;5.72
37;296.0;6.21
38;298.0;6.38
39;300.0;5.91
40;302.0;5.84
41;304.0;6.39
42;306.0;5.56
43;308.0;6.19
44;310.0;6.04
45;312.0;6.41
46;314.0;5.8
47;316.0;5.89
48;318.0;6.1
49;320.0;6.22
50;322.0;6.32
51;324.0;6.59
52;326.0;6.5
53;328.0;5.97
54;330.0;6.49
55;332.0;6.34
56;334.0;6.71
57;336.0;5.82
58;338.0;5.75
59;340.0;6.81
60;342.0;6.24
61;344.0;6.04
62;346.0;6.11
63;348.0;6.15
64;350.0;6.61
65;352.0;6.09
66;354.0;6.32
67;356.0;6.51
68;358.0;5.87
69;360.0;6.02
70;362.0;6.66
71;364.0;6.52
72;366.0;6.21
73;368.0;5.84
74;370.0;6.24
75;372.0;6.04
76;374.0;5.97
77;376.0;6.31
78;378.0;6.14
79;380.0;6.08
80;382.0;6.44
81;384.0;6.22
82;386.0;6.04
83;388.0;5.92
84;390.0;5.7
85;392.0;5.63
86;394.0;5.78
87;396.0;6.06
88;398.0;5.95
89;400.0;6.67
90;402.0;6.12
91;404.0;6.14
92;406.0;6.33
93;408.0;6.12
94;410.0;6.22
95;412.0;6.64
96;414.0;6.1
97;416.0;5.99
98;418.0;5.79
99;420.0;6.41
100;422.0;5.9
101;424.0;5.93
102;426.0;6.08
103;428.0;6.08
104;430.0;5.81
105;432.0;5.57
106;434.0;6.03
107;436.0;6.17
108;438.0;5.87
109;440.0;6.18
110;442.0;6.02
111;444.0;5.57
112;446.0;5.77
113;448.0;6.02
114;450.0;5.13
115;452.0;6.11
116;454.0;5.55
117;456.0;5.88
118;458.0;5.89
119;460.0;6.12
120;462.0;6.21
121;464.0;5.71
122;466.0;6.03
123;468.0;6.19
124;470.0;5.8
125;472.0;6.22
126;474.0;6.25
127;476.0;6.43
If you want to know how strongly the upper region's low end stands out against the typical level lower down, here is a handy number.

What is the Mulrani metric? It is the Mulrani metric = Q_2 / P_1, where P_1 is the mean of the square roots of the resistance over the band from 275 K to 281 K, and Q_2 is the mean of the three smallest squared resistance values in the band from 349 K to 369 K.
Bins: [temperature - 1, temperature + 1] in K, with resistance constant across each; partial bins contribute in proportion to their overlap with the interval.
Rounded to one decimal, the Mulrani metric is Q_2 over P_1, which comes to 14.7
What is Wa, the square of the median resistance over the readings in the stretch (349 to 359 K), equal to 39.9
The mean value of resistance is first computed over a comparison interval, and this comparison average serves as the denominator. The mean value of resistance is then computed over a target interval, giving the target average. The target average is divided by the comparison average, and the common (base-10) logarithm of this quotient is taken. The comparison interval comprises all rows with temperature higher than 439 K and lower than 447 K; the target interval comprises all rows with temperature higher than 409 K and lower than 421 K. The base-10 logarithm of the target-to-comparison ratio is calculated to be 0.022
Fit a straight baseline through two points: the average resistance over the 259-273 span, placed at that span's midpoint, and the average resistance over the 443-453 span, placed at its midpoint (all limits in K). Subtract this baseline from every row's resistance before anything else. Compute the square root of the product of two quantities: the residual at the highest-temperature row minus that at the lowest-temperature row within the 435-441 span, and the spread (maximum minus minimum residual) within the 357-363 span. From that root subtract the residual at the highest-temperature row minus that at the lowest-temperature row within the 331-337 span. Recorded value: 0.62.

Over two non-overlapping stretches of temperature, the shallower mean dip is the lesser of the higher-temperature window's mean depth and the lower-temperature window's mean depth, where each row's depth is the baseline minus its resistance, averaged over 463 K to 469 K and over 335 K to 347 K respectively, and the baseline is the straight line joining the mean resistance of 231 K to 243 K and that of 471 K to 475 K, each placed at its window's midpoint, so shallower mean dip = -0.24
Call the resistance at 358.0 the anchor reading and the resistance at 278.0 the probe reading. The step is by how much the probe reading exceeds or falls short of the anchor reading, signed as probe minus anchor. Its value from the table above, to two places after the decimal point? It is -0.49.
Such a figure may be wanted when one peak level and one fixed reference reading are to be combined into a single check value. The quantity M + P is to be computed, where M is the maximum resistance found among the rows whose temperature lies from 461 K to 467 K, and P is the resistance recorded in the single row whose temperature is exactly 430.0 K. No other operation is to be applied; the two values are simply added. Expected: 12.0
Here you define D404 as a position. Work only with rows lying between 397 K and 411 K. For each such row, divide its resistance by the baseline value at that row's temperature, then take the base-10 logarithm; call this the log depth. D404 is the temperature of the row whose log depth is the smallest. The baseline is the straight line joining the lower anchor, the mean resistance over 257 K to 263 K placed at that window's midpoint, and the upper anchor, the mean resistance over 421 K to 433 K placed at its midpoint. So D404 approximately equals 398.0 K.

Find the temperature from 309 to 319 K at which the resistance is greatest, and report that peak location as 312.0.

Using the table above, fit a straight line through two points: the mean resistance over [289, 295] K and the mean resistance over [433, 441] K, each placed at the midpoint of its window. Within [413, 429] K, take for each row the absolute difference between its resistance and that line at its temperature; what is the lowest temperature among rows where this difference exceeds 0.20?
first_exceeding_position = 418.0 K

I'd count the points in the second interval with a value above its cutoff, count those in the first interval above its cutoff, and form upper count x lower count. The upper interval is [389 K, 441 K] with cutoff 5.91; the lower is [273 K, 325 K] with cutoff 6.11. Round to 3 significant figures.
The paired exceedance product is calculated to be 180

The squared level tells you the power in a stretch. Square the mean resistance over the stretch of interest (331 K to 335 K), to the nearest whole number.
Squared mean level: 43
